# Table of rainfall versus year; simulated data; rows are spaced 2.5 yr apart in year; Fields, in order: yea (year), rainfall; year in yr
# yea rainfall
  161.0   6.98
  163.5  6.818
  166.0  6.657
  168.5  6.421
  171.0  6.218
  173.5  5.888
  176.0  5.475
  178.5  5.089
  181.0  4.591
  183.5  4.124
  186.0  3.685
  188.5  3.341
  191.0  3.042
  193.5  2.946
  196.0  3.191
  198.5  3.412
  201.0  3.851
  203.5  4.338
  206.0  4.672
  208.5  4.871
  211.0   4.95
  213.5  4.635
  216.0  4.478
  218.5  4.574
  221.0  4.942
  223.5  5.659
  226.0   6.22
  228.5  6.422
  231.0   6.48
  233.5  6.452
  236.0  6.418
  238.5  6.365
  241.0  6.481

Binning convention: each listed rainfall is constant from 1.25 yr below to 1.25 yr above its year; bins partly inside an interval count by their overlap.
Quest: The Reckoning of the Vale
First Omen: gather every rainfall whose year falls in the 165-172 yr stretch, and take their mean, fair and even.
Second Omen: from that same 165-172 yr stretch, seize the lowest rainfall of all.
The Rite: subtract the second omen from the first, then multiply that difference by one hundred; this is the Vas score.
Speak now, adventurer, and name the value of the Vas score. 21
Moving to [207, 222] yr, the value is 26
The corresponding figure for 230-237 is 3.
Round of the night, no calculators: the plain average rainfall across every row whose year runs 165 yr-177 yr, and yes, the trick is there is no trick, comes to 6.1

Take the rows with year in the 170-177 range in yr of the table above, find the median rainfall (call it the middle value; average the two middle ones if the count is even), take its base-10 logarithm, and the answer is 0.77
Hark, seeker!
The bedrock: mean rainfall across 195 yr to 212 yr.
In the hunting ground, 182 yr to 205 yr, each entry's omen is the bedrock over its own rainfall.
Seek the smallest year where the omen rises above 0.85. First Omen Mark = 183.5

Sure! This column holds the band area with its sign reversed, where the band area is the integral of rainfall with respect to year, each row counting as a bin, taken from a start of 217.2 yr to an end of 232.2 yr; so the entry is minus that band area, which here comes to -86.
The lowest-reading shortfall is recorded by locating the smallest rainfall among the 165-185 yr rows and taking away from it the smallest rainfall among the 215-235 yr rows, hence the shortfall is -0.4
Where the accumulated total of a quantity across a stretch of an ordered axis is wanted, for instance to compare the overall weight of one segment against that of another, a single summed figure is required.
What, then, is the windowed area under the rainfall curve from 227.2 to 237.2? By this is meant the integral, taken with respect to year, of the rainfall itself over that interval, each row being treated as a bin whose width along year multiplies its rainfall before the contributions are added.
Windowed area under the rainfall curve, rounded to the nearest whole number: 64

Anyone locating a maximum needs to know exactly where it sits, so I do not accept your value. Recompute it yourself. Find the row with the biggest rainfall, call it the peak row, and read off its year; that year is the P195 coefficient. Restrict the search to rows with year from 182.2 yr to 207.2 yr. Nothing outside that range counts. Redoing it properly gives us 206.0 yr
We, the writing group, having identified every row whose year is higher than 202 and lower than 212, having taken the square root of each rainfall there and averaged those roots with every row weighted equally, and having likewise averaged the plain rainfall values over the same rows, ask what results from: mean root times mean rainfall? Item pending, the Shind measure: 10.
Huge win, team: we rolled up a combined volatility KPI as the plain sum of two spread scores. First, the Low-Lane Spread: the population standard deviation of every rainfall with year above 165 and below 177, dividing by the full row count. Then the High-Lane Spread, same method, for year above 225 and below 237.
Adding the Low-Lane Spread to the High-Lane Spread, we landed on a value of 0.51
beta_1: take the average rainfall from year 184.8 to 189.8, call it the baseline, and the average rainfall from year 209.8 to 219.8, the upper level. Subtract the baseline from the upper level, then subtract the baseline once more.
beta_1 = -2.4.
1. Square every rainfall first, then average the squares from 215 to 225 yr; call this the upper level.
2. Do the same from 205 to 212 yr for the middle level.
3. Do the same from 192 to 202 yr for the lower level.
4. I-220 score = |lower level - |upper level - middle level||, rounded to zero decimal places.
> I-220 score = 10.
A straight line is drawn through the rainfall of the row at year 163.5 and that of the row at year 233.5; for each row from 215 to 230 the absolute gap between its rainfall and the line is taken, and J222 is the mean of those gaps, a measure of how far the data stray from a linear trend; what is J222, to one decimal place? 1.1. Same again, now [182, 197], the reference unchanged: 3.3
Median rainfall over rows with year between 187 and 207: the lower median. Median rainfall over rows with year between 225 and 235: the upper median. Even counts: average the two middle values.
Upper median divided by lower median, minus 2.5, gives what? -0.6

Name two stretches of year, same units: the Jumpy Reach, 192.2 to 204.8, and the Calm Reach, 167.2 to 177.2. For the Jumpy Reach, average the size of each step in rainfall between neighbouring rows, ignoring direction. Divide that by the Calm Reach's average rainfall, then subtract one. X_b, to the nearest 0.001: -0.942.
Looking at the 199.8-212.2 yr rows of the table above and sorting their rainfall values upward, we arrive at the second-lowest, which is 4.338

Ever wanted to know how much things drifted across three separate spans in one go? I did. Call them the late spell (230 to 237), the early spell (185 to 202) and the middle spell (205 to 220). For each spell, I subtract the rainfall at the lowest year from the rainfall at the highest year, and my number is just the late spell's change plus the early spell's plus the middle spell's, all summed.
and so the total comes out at 0.0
